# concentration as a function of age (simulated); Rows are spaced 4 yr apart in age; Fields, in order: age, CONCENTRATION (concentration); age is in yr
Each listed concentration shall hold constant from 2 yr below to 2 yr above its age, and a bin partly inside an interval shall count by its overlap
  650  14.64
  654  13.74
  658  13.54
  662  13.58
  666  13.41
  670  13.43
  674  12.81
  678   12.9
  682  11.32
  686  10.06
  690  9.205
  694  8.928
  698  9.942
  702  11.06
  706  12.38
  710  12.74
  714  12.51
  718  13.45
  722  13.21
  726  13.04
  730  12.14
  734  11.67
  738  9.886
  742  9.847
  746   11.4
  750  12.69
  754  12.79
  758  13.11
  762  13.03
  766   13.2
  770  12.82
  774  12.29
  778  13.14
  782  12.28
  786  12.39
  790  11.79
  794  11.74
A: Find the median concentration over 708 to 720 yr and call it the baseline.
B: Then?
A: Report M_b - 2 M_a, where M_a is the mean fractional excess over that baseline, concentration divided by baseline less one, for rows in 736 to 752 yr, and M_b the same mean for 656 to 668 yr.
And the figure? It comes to 0.34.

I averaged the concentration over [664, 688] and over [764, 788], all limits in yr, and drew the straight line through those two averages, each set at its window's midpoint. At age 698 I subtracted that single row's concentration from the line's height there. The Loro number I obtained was 2.5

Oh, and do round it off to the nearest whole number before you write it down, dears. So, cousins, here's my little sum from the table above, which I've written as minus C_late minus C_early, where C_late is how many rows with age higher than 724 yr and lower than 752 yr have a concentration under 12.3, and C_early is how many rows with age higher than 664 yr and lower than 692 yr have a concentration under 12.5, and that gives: -8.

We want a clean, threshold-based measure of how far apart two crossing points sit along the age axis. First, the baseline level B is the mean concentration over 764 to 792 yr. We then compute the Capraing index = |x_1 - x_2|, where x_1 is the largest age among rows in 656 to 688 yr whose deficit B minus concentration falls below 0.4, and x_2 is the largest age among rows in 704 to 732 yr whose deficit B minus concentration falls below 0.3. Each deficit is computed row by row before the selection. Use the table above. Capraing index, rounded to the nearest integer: 48 yr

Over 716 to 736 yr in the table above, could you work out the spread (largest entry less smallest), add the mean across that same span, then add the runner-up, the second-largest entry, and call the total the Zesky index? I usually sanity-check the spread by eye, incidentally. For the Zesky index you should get 27.7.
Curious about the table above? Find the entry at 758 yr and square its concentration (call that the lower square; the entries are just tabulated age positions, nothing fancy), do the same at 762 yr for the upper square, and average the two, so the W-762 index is 171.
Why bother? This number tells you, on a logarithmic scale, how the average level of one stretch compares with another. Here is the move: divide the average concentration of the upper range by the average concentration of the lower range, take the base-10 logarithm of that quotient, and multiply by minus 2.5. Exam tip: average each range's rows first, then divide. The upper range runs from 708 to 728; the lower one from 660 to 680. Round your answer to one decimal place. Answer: 0.0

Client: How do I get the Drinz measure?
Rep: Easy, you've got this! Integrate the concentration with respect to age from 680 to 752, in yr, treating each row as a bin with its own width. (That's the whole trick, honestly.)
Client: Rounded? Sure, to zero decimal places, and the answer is 822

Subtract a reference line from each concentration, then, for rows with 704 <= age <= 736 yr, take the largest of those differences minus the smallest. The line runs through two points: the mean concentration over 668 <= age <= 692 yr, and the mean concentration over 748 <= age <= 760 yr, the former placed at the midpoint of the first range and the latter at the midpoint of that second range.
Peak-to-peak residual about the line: 2.0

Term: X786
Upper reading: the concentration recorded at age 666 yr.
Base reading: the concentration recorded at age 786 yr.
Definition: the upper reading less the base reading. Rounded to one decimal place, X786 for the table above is 1.0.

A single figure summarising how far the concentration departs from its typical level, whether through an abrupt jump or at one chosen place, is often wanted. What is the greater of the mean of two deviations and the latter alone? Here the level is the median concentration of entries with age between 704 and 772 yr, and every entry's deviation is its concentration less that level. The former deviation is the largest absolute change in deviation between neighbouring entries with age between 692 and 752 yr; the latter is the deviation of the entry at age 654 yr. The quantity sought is 1.39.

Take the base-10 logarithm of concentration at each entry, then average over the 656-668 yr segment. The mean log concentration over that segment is 1.13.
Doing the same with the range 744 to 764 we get 1.10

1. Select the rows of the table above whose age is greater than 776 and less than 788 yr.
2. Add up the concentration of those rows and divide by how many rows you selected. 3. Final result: 12.6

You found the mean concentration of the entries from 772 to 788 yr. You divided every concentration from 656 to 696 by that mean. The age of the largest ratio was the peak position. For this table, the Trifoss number 662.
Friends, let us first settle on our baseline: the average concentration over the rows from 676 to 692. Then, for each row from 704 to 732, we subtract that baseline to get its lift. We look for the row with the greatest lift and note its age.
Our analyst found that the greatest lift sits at 718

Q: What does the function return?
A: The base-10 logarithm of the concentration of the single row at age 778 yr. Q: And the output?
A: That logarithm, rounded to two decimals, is 1.12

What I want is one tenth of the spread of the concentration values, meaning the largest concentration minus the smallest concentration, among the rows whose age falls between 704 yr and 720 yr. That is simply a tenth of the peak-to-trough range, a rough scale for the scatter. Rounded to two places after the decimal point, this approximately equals 0.11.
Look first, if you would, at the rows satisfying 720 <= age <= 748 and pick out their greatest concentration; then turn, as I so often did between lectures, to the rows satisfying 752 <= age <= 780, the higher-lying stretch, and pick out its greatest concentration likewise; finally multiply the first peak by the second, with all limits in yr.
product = 174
